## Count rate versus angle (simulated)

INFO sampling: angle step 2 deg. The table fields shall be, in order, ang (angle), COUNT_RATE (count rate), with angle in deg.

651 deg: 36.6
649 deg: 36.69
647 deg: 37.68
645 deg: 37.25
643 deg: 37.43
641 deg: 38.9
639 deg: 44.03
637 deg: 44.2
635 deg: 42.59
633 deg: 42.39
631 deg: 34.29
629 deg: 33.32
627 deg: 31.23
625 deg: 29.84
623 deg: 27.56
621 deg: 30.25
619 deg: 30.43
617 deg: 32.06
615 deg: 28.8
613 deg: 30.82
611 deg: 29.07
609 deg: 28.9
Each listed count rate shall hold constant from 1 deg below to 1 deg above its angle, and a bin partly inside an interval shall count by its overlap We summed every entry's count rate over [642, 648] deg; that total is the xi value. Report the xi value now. 112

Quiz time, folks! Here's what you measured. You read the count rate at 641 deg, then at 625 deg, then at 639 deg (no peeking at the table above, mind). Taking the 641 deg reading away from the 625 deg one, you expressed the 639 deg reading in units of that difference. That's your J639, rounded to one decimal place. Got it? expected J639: -4.9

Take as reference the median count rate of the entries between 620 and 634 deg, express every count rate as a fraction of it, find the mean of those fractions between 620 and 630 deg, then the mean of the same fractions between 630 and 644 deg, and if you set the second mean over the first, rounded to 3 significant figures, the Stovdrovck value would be 1.33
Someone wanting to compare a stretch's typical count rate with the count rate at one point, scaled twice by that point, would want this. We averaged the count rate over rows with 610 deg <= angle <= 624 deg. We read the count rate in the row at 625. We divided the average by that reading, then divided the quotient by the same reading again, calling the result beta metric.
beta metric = 0.034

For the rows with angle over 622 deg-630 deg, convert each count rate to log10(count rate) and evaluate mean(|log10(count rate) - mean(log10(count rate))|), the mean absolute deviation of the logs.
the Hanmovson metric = 0.026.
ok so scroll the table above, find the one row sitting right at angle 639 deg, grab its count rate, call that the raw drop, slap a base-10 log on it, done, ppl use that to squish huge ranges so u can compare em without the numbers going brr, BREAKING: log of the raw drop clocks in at 1.64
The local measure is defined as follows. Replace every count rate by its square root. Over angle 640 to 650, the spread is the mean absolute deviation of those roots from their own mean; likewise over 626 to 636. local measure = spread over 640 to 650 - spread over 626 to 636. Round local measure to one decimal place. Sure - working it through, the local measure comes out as -0.3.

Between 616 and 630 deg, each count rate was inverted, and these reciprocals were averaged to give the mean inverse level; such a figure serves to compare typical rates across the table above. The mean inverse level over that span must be 0.0327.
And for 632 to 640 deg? 0.0231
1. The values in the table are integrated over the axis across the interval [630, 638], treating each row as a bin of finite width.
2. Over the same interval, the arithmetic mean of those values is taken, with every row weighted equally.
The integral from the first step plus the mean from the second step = 368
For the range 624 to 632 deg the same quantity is 290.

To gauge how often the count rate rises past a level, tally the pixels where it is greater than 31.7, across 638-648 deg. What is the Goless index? 5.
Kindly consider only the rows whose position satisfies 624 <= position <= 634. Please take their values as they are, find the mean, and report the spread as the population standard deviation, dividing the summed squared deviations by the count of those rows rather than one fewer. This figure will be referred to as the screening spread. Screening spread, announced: 4.4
